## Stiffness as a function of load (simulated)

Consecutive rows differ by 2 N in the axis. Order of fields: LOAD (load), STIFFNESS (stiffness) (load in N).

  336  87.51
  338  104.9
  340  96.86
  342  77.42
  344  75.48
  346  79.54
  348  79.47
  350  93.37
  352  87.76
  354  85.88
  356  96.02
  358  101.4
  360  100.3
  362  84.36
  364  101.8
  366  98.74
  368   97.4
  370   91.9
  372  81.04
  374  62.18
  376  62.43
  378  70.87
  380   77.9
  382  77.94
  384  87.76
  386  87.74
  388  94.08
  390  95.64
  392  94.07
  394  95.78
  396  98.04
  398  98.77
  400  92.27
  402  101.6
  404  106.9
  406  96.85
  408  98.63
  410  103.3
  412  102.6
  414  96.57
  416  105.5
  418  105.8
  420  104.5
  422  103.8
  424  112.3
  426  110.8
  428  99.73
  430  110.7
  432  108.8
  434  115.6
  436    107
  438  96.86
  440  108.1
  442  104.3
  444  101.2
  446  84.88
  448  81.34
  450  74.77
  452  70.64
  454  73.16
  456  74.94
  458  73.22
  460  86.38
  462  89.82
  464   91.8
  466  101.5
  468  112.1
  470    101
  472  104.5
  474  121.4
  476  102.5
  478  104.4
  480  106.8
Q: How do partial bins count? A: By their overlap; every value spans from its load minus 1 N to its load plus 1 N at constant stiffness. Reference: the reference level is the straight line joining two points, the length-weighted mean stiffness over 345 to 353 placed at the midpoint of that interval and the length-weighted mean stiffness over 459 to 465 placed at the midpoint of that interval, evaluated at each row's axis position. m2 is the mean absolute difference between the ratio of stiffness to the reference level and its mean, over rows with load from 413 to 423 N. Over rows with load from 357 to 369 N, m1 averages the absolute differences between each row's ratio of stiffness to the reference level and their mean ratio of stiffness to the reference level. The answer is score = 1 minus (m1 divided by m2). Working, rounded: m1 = 0.05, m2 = 0.030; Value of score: -0.72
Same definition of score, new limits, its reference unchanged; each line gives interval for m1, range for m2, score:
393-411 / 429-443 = 0.22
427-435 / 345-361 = 0.41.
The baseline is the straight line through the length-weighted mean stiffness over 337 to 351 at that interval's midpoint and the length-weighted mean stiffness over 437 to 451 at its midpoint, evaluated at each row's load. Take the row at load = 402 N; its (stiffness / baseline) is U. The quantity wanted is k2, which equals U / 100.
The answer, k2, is 0.0112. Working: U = 1.12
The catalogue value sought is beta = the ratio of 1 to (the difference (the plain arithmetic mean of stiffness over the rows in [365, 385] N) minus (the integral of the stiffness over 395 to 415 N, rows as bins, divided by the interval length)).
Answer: -0.05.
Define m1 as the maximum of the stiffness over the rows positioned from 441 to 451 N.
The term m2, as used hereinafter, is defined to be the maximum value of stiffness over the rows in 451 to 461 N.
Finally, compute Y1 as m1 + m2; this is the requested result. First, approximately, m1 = 104.3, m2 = 86.38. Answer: 191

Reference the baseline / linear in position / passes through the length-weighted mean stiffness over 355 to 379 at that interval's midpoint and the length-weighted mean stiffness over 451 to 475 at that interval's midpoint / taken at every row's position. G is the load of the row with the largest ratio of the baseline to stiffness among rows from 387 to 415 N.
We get 400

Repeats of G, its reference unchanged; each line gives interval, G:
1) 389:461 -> 452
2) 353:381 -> 374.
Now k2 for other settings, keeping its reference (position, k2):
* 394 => 0.0107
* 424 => 0.0122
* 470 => 0.0107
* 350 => 0.0107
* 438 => 0.0105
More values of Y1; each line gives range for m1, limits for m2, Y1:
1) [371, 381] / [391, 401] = 180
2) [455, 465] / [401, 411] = 199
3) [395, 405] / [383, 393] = 203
